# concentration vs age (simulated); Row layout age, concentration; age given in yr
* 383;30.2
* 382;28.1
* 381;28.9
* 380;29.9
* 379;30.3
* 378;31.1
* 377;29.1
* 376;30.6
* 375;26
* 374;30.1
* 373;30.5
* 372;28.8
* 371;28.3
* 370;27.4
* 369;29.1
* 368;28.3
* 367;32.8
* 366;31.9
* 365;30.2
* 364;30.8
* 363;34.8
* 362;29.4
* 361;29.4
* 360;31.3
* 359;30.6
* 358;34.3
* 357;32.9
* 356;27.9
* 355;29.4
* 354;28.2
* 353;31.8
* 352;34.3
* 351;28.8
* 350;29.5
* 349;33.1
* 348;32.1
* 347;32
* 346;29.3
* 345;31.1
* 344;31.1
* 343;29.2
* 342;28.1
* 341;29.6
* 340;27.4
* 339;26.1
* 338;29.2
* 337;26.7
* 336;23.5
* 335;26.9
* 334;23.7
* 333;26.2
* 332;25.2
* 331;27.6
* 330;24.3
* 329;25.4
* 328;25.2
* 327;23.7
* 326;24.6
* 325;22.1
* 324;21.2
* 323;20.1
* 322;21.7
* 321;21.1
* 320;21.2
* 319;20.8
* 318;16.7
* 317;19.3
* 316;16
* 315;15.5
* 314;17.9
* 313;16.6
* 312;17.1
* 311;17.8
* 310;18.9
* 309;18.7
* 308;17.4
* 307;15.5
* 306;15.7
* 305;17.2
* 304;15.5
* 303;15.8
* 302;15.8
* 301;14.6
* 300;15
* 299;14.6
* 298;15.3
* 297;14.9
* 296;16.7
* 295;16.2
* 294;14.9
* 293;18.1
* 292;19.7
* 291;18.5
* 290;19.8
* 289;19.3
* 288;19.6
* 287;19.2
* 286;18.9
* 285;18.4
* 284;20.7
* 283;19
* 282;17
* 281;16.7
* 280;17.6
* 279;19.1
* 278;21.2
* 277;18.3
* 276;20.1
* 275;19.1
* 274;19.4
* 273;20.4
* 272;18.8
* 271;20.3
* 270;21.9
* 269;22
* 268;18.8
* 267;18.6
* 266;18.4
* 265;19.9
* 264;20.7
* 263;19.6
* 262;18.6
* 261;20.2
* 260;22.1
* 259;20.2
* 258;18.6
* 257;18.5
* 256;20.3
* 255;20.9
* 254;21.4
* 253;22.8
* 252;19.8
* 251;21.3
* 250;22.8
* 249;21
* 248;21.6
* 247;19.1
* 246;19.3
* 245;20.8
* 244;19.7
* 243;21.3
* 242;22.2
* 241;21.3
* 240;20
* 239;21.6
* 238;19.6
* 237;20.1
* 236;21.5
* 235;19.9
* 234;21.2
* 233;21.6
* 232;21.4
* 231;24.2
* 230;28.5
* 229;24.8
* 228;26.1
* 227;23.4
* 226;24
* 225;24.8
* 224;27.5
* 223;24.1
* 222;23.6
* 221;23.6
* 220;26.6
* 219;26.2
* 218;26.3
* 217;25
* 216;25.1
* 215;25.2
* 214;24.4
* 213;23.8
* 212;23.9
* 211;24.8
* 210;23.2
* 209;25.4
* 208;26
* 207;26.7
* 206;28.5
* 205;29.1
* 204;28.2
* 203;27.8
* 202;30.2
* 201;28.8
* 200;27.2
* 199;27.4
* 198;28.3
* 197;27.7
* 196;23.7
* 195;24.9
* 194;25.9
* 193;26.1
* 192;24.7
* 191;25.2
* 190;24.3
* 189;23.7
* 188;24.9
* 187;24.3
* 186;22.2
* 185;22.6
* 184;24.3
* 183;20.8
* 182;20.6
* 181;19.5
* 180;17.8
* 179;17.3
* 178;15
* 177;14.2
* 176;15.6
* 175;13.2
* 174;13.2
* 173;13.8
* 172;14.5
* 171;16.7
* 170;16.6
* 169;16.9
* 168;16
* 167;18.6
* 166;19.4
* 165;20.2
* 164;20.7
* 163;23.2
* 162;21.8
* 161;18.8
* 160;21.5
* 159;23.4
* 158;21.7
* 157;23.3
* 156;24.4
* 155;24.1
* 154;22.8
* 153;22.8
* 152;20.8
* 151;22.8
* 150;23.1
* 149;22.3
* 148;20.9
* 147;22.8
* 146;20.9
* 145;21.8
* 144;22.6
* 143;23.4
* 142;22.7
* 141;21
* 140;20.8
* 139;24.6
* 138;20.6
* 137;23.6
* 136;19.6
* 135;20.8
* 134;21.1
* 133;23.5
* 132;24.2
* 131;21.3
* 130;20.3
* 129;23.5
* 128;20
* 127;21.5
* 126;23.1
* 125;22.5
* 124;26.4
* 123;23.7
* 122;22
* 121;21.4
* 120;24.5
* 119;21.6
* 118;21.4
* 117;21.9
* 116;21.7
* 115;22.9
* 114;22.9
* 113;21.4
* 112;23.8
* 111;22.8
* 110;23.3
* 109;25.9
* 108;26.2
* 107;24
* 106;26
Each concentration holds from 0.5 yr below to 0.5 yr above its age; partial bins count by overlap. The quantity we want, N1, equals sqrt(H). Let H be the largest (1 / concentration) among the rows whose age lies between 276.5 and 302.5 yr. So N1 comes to 0.262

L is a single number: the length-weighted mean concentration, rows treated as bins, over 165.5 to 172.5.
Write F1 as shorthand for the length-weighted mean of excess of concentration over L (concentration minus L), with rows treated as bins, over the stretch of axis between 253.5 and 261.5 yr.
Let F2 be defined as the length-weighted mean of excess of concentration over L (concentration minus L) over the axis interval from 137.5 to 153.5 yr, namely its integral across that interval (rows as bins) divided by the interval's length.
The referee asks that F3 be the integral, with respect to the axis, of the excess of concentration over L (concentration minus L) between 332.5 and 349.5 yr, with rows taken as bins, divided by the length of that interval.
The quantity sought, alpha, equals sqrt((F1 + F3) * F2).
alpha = 9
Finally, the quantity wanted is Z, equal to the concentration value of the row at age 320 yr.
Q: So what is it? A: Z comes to 21.2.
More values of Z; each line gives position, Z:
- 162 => 21.8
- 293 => 18.1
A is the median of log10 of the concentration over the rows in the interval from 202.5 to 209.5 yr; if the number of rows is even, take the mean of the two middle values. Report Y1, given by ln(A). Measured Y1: 0.37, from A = 1.44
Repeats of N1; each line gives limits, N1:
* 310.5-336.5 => 0.254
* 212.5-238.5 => 0.226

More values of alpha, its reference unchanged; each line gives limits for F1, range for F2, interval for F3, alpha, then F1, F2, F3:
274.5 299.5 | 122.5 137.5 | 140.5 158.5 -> 6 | 1.2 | 5.4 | 5.5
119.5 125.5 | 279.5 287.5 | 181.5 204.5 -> 5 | 6.5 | 1.5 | 8.4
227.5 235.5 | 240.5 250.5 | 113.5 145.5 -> 7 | 6.5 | 4.0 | 5.3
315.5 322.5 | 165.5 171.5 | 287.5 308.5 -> 1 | 2.6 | 0.4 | -0.3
